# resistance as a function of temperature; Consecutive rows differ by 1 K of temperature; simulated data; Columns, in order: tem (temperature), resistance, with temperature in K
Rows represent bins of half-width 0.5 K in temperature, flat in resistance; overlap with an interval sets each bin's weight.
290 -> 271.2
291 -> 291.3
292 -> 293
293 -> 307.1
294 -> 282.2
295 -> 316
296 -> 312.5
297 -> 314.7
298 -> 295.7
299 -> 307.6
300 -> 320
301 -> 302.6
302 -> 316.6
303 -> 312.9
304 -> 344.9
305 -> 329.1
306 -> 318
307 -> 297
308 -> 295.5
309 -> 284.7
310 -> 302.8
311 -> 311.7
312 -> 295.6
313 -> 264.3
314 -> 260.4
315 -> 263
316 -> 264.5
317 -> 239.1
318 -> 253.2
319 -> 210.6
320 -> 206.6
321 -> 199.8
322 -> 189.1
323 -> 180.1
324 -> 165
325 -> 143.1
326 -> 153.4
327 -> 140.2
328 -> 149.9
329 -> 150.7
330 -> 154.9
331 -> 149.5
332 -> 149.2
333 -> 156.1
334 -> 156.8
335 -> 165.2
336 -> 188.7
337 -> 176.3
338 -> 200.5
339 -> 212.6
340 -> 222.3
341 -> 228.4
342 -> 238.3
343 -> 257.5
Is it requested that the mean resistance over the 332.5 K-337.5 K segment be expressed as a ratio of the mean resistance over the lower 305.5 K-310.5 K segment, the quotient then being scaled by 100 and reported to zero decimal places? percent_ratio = 56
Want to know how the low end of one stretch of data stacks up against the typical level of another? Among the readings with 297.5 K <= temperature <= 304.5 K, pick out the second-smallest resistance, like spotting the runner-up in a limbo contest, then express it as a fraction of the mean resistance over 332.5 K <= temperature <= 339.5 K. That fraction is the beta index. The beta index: 1.7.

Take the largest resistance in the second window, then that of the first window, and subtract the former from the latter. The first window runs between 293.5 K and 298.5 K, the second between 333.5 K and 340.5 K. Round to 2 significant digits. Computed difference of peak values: 94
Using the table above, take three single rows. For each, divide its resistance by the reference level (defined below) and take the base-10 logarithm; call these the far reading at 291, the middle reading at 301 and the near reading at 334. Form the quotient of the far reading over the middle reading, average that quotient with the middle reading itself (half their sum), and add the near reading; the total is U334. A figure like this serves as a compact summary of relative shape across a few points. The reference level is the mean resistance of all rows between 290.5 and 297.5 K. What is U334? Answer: -28.6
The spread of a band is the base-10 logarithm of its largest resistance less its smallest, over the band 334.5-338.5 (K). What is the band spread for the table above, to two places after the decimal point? 1.55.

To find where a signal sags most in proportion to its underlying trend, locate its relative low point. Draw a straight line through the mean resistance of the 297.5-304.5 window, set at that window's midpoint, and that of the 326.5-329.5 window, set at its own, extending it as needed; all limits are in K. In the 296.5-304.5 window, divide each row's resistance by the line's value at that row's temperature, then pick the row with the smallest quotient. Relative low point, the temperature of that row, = 298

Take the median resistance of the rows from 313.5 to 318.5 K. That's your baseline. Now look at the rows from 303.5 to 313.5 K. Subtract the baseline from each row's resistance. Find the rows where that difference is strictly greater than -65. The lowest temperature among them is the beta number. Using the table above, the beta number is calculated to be 304 K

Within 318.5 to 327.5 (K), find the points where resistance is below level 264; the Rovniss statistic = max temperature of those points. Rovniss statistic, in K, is 327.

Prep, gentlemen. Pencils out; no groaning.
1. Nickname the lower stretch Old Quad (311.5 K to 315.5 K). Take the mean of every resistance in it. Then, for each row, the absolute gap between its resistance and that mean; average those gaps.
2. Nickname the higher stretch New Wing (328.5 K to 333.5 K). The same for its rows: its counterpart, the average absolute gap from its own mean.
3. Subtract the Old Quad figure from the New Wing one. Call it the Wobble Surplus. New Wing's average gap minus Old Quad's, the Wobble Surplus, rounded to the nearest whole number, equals -10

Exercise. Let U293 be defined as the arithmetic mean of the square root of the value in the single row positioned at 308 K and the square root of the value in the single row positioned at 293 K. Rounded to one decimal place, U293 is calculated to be 17.4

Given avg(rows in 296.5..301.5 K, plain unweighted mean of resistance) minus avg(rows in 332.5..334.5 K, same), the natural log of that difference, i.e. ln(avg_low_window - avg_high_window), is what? 5.0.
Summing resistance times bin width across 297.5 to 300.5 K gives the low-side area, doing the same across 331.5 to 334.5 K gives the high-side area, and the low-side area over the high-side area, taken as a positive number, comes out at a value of 2.0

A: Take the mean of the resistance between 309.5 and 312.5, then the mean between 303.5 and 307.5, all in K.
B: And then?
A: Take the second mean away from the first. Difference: -19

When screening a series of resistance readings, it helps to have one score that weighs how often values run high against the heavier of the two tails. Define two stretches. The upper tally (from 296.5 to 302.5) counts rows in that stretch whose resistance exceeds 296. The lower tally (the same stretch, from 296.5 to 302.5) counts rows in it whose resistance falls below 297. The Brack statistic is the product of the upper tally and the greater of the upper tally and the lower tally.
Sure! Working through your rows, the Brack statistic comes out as 25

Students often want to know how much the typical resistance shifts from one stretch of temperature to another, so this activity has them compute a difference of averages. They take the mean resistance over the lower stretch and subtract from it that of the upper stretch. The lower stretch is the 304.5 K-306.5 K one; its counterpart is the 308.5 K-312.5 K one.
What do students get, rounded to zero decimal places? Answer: 25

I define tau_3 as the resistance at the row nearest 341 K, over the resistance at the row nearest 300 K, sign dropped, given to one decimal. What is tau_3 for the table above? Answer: 0.7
